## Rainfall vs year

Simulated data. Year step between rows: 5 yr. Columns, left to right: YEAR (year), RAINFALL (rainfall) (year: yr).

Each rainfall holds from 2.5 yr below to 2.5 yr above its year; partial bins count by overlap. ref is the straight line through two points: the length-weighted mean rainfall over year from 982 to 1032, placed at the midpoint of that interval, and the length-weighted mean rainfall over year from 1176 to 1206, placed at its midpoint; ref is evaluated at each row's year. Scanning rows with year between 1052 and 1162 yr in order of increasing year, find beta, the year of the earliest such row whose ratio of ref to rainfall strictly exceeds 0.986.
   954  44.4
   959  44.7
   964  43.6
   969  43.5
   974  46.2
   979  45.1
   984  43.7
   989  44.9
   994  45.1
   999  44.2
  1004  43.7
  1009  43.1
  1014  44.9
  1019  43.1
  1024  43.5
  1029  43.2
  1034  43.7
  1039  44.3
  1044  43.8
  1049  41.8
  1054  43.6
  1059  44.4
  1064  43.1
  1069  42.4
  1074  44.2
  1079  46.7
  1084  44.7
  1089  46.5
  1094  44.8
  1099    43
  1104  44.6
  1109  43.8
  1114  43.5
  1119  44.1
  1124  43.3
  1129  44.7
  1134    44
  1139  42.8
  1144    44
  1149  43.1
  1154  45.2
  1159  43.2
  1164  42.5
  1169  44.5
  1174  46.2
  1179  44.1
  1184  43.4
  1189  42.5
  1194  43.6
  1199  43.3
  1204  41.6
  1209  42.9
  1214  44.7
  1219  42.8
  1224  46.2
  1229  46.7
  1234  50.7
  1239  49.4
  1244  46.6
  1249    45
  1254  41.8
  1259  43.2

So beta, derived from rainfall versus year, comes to 1054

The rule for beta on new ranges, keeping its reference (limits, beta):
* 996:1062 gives 999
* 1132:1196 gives 1134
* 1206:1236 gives 1209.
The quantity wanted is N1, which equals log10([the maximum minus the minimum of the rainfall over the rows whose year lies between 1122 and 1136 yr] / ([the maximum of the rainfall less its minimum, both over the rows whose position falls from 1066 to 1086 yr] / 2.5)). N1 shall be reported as -0.1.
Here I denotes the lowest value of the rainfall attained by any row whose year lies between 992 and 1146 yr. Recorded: 41.8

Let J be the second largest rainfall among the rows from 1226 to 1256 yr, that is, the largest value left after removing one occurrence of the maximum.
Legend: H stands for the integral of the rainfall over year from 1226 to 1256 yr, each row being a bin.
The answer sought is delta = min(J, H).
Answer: 49.4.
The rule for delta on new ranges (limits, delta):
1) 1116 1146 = 44.1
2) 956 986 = 45.1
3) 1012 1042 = 44.3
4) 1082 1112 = 44.8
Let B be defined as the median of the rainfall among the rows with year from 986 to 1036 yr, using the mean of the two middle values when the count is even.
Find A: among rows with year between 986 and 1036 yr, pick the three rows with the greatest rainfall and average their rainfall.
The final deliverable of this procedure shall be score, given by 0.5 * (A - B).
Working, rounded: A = 45.0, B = 43.7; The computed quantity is 0.63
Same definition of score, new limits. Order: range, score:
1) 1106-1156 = 0.38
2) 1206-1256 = 1.67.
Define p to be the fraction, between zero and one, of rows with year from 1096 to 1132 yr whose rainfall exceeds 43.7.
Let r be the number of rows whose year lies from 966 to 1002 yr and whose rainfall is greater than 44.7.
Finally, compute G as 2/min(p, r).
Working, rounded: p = 0.57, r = 4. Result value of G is 3.5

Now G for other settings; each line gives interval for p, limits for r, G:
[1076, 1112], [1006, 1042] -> 2.3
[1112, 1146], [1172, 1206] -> 3.5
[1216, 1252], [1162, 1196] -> 2.3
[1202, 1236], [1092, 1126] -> 3.5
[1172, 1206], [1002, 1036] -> 7.0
